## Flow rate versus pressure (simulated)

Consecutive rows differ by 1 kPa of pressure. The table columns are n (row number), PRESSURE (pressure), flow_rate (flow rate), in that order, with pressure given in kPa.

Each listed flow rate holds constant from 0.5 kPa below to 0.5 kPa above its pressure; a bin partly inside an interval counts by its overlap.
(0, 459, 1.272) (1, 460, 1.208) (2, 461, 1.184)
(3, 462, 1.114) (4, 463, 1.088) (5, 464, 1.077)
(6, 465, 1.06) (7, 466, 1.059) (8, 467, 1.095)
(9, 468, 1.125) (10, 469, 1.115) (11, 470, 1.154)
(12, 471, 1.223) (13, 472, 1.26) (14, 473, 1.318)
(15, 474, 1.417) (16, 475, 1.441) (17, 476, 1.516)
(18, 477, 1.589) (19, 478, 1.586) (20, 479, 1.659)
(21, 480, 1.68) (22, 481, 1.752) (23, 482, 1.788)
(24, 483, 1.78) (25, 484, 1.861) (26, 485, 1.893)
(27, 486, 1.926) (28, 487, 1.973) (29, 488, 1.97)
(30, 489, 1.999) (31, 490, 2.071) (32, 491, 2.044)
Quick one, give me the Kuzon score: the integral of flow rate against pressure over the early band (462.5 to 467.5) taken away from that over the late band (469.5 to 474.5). 1.0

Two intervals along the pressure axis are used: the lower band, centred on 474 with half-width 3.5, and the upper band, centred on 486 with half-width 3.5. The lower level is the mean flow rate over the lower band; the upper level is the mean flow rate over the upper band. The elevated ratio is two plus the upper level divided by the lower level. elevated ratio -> 3.4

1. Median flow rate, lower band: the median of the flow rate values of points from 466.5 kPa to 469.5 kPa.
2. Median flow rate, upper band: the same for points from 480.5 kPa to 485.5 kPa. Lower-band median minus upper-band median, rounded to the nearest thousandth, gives -0.673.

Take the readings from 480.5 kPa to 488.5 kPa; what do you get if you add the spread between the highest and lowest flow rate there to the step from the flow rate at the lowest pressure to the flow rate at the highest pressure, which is 0.44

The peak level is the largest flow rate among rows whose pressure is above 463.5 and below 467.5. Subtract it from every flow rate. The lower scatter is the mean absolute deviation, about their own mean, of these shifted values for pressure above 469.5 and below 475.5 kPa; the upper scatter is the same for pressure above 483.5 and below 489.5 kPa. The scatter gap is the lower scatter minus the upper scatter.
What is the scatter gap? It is 0.046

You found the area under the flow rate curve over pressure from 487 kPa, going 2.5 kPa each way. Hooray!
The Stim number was 10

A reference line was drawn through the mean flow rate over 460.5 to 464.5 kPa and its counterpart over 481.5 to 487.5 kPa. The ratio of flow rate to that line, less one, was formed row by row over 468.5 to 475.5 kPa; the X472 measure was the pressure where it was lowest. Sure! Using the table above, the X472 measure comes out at 469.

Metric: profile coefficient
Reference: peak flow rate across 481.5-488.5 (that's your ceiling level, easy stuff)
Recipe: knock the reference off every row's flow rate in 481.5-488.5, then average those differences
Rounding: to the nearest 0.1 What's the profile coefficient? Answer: -0.1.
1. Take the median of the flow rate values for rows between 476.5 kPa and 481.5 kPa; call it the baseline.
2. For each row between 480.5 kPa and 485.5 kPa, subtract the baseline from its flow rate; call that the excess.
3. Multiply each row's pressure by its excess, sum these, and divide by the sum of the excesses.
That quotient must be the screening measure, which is 483.5 kPa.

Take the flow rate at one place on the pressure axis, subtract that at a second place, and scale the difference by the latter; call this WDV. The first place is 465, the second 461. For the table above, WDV -0.10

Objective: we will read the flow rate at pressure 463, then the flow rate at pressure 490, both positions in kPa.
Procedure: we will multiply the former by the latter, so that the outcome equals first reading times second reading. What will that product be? 2.3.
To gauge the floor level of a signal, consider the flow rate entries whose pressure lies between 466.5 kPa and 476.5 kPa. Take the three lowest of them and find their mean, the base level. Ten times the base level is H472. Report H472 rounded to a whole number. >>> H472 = 11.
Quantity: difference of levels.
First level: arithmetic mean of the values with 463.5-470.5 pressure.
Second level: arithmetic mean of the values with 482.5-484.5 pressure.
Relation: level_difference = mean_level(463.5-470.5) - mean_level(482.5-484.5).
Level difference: -0.72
